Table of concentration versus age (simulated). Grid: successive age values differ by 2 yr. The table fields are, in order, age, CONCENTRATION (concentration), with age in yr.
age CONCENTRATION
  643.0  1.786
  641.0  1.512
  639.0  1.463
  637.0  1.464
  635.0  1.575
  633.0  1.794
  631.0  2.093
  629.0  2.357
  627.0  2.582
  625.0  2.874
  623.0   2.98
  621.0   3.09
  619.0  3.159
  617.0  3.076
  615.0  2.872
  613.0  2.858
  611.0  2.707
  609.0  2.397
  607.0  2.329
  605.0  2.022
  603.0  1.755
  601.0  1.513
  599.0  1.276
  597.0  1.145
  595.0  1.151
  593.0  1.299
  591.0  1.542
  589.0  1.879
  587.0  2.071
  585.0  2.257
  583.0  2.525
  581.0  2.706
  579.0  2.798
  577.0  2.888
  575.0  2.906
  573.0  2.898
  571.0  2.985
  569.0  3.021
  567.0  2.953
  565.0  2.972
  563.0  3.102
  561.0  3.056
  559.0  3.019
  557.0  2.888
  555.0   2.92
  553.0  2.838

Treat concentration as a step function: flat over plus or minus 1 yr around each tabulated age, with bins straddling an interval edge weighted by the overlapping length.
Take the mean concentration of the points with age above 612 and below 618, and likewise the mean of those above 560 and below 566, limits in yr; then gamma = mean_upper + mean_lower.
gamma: 6.0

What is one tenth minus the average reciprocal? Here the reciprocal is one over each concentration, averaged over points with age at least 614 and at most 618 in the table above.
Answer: -0.24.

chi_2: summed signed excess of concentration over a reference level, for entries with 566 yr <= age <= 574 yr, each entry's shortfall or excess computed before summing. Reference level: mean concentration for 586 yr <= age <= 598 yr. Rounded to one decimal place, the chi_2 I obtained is 5.8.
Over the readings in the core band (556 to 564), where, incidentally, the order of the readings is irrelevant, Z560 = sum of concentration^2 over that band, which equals 36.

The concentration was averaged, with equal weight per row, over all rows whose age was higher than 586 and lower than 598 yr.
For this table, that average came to 1.5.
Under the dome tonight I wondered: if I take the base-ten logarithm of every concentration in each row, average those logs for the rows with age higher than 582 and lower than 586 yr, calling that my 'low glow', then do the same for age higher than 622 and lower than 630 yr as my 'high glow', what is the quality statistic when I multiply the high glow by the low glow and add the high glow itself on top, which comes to 0.59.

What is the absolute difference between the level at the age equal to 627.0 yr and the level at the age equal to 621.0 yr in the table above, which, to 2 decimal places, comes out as 0.51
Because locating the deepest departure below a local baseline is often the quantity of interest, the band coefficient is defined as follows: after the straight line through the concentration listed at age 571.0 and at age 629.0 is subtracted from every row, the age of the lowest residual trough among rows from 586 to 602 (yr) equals 595.0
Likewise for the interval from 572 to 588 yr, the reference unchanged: 587.0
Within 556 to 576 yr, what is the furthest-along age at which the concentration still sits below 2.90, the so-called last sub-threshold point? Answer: 573.0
